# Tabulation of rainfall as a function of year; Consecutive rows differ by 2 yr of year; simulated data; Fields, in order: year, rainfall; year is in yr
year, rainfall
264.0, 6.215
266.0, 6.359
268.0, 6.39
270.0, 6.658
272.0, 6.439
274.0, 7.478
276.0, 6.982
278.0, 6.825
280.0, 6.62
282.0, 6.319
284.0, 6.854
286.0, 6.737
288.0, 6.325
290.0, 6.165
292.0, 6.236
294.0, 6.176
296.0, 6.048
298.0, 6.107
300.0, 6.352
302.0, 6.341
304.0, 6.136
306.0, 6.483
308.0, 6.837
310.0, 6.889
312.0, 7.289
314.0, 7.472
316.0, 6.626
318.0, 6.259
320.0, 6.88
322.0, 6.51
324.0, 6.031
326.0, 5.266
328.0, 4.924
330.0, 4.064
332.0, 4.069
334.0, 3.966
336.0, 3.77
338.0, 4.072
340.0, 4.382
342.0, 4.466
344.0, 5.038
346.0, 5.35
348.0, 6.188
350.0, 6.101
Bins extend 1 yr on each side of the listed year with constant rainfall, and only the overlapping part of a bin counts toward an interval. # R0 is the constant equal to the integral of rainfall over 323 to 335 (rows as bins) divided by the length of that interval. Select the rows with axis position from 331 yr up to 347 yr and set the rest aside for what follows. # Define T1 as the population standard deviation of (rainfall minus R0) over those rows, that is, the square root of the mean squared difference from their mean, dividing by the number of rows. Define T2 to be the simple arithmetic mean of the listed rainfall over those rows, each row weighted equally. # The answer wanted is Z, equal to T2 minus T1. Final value 3.9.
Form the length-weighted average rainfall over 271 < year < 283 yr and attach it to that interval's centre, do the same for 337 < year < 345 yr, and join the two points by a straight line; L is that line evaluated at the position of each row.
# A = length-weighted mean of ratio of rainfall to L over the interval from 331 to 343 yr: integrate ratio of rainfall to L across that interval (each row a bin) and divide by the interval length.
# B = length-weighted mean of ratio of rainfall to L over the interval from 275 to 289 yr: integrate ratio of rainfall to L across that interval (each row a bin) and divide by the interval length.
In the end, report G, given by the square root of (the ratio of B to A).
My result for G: 1.06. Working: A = 0.89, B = 1.01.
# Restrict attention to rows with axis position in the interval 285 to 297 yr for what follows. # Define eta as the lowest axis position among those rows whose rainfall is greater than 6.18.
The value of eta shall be 286.0 yr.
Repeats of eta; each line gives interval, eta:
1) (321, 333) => 322.0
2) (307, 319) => 308.0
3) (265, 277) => 266.0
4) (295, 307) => 300.0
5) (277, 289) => 278.0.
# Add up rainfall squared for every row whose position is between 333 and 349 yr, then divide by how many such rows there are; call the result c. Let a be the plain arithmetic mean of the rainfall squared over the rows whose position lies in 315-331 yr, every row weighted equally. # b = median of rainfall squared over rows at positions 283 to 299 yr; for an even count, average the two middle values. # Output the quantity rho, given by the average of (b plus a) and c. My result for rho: 47.7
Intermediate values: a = 35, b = 39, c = 22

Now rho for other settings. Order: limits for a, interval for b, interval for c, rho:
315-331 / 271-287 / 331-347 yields 50.1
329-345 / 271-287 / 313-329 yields 51.8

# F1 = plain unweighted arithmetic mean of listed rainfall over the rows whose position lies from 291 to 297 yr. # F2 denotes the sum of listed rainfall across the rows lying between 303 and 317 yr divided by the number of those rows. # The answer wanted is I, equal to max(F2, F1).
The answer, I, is 6.82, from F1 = 6.2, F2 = 6.8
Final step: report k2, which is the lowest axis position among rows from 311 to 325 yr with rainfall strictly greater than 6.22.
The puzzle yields 312.0 yr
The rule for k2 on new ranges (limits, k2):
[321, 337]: 322.0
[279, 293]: 280.0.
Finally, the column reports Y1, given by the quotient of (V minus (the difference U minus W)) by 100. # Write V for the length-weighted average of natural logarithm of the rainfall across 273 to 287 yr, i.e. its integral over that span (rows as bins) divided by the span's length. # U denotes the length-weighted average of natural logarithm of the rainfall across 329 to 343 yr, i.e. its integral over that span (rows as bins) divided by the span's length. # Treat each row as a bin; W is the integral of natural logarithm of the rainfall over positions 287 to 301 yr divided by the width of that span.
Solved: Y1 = 0.0233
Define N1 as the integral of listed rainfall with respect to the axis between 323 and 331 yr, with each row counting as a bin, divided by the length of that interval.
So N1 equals 5.07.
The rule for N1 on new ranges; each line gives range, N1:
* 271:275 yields 6.96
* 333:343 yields 4.13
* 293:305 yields 6.19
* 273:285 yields 6.85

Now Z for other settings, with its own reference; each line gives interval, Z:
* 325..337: 3.8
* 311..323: 6.4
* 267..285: 6.4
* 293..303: 6.1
